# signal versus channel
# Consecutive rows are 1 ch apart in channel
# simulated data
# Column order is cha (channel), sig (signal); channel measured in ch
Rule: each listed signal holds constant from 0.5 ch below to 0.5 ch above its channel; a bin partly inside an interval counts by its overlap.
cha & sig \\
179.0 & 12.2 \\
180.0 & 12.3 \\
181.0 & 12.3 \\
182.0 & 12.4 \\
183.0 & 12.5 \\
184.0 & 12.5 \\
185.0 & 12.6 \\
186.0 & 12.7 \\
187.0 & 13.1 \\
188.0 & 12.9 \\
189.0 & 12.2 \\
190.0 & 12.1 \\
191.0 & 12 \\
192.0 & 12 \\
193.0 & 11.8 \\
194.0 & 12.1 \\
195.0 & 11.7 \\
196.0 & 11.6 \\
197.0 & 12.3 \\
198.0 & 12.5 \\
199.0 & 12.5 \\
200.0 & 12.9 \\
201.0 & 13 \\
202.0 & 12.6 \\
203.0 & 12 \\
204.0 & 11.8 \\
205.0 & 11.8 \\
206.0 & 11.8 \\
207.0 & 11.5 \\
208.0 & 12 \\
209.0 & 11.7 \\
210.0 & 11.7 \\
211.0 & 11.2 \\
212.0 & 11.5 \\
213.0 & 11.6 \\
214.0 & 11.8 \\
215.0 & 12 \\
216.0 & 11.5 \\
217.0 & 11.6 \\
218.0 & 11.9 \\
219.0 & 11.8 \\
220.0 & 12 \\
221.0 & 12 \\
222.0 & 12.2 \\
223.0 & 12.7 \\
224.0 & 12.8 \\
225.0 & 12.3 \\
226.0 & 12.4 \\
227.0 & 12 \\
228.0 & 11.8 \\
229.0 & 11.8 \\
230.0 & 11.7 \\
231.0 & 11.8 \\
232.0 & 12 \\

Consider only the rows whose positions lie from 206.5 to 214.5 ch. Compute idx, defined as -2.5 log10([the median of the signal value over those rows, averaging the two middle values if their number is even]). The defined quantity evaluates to -2.67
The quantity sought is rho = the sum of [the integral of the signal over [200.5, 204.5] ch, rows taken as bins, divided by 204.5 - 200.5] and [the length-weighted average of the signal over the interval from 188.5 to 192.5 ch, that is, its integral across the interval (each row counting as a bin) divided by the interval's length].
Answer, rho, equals 24.4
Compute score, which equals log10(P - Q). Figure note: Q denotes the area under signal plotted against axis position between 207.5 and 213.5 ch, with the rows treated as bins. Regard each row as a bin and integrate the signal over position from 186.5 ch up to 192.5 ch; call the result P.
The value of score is 0.66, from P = 74.3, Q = 69.7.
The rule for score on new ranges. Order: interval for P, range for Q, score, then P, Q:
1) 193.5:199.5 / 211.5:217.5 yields 0.43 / 72.7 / 70.0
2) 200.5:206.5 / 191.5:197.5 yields 0.18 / 73.0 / 71.5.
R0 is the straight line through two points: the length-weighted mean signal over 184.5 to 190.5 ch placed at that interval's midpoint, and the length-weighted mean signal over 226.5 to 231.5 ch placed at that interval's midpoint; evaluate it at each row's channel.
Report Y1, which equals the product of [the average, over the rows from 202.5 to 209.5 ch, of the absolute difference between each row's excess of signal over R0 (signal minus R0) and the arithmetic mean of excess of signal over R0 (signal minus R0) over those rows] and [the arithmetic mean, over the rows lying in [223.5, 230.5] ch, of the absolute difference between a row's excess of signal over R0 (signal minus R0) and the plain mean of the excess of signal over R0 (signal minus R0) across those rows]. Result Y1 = 0.032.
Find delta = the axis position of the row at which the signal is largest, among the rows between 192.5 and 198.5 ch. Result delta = 198.0 ch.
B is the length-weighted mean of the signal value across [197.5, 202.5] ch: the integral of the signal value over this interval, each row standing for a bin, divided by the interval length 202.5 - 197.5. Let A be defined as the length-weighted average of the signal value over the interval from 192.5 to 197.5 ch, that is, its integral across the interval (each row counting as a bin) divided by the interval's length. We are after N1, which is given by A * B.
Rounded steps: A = 11.9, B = 12.7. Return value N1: 151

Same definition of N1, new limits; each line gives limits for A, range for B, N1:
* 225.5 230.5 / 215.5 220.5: 140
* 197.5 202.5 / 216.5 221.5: 151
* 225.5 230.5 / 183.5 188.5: 152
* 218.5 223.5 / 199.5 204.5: 151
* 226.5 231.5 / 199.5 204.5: 147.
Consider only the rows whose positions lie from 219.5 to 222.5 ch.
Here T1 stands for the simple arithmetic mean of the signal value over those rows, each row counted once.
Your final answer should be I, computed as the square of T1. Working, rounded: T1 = 12.1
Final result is 146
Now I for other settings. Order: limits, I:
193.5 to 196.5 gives 139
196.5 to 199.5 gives 155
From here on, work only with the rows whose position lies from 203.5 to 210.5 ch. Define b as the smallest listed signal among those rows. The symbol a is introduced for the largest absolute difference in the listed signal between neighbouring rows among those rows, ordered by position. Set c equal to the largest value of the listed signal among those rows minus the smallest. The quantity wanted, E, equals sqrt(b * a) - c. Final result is 1.90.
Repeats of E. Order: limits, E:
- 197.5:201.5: 1.74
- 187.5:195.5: 1.66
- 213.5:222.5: 1.70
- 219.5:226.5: 1.65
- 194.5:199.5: 1.95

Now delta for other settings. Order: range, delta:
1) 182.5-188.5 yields 187.0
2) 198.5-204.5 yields 201.0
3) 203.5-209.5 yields 208.0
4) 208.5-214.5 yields 214.0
